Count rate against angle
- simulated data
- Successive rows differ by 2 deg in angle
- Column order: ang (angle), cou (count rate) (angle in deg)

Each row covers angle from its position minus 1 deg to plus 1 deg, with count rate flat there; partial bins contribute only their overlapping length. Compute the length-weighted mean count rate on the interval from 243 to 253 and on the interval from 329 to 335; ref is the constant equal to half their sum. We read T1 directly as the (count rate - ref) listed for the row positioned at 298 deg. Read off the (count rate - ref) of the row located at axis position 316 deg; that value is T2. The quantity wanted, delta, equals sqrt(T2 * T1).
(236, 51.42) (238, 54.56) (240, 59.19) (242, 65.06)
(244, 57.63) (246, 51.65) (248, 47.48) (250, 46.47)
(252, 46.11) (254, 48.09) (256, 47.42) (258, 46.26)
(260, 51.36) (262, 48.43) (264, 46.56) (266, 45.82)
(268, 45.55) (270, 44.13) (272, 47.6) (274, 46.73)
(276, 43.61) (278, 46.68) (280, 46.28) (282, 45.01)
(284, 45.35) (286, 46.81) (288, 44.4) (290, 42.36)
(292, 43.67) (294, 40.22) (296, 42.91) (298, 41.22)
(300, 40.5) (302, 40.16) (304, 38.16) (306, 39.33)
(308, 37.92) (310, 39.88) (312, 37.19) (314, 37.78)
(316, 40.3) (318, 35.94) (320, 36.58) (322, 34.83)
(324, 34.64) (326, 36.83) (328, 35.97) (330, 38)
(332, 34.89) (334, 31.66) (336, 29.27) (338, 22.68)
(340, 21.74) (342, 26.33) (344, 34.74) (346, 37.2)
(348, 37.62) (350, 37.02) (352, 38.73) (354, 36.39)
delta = 1.5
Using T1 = -1.1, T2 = -2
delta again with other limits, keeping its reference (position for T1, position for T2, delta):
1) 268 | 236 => 5.4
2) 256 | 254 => 5.4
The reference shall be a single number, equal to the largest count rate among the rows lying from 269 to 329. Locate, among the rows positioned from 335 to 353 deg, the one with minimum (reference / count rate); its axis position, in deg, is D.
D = 352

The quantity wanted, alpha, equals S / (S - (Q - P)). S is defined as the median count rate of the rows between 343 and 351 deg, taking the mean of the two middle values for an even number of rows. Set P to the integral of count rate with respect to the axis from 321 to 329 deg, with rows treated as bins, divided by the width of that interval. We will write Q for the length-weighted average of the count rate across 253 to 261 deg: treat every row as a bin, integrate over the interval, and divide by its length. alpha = 1.52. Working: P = 35.6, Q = 48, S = 37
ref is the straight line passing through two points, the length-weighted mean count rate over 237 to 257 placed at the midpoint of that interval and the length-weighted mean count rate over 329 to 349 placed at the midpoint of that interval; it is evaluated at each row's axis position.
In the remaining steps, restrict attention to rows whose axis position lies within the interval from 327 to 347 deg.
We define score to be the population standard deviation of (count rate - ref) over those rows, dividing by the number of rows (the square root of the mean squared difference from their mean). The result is 5.4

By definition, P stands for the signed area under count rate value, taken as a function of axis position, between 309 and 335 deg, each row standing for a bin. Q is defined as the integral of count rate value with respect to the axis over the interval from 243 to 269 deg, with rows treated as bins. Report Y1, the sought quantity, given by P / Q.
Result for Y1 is 0.75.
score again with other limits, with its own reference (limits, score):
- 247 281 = 2.3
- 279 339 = 2.3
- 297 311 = 0.9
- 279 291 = 1.1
